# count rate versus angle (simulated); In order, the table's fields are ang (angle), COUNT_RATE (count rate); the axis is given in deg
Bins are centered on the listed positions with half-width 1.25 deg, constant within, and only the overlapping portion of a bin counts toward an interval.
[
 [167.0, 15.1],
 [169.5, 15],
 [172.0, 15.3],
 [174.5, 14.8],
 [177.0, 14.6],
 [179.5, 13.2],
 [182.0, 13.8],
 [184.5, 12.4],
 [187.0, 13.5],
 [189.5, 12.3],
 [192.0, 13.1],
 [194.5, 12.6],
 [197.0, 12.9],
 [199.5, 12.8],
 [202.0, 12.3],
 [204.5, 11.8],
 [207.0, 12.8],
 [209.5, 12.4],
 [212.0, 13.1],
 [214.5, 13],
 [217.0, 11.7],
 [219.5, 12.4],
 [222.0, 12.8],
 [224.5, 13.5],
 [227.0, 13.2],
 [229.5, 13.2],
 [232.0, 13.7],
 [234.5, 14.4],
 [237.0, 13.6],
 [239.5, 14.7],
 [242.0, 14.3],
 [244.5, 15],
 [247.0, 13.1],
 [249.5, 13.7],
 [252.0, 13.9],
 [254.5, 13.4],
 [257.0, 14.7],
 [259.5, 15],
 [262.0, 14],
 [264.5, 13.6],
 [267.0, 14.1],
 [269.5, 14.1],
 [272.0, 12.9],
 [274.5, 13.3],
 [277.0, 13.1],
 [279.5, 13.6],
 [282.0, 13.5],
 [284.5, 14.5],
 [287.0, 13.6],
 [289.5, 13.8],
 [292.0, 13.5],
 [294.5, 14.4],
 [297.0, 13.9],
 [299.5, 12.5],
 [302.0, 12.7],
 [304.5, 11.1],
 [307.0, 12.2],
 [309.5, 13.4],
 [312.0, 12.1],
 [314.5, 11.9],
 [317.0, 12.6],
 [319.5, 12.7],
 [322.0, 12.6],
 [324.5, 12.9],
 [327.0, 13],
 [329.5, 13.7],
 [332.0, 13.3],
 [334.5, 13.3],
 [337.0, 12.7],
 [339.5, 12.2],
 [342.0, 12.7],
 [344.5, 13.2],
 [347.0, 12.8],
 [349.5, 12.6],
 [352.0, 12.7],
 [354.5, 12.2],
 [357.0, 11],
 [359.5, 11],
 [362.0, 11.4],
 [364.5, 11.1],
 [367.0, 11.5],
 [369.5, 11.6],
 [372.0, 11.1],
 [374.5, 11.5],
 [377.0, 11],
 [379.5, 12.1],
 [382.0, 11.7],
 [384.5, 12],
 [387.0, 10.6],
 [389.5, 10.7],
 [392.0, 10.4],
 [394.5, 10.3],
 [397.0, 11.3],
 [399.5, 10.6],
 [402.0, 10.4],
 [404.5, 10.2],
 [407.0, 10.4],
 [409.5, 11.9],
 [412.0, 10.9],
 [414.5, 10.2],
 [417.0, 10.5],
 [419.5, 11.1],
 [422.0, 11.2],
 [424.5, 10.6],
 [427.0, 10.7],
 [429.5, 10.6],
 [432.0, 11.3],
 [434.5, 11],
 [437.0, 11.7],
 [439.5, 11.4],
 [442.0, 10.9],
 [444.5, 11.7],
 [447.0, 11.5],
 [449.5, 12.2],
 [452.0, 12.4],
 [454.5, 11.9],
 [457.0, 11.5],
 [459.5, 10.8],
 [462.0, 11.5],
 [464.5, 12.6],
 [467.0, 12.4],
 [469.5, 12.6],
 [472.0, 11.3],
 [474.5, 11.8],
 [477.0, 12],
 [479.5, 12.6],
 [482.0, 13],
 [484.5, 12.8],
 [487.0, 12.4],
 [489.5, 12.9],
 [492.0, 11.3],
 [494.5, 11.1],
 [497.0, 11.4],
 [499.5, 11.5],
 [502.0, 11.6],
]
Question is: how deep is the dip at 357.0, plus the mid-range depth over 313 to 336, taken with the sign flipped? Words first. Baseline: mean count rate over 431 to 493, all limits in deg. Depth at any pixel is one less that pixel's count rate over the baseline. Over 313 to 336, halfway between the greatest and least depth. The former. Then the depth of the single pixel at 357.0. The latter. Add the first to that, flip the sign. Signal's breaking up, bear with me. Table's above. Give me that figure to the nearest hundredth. 0.00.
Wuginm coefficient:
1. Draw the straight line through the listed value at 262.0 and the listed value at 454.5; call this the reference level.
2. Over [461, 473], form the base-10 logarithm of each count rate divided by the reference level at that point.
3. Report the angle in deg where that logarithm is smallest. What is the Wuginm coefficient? 472.0 deg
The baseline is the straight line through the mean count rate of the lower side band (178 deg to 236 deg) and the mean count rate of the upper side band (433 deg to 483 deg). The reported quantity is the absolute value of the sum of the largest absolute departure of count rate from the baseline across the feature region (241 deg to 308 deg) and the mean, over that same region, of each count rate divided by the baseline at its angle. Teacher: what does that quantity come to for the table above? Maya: 3.4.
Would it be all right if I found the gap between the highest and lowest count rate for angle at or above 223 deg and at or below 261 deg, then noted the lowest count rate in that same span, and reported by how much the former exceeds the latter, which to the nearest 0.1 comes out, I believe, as -11.2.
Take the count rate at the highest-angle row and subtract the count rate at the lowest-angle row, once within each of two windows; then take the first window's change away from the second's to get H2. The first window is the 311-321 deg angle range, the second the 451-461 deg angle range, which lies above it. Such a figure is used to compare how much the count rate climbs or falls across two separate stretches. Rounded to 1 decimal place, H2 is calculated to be -2.2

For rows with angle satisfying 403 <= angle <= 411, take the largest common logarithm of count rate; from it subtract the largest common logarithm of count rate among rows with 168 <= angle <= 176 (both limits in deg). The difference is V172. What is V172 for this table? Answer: -0.11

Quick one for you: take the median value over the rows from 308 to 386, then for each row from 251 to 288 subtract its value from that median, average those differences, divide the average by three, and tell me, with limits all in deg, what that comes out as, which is -0.54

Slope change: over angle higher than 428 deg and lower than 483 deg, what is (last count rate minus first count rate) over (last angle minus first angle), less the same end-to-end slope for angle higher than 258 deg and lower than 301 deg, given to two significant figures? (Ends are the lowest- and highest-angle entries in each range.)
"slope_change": 0.11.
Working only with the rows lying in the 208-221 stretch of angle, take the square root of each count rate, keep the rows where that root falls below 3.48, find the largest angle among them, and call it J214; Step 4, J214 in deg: 217.0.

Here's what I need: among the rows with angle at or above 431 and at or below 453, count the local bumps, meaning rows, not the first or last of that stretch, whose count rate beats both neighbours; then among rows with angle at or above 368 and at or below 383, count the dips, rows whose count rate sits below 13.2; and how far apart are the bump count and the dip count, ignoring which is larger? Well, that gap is 4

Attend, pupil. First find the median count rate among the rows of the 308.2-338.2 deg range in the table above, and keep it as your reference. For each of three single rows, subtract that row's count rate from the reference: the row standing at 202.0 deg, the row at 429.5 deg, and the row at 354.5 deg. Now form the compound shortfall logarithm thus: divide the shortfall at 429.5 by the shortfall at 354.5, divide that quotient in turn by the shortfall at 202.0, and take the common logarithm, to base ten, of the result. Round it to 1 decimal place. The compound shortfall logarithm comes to 0.9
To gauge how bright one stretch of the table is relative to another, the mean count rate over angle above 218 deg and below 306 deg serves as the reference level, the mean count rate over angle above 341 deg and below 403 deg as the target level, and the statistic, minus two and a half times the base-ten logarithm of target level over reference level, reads 0.18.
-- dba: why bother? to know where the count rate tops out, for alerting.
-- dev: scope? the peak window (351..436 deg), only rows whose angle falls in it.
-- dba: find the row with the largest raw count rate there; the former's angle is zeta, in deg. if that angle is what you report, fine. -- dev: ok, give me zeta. 352.0 deg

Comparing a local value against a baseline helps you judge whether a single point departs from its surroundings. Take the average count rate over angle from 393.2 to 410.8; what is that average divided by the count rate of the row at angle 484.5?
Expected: 0.84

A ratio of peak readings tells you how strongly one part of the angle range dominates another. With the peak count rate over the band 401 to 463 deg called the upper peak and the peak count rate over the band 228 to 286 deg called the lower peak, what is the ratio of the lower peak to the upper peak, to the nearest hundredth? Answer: 1.21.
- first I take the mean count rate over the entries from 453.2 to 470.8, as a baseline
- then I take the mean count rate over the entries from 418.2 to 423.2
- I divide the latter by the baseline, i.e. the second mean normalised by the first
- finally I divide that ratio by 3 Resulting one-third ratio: 0.312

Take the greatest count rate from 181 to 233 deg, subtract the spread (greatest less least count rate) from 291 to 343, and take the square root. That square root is 3.24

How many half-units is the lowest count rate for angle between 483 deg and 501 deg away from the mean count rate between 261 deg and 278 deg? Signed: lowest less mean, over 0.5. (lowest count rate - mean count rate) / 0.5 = -5.0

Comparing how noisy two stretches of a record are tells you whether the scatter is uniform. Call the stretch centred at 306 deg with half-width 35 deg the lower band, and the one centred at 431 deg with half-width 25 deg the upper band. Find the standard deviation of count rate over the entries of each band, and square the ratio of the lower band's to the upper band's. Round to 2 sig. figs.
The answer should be 1.5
